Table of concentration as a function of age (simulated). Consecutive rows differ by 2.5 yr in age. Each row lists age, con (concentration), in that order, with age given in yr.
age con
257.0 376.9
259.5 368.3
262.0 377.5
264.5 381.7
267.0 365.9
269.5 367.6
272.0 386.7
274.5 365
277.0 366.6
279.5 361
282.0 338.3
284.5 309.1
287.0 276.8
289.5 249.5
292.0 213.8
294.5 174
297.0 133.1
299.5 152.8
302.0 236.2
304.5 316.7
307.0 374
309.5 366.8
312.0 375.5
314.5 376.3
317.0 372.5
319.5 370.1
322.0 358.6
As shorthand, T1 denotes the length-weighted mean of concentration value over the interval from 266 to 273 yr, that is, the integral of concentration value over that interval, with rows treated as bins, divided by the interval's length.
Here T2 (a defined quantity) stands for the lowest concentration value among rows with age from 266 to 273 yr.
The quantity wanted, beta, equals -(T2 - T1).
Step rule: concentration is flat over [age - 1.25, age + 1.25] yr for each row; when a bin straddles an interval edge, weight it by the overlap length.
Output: 7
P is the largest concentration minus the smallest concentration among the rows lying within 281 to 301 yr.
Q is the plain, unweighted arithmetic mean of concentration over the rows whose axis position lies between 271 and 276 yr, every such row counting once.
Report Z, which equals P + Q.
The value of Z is 581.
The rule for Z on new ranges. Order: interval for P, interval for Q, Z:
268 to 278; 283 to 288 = 315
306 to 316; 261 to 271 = 383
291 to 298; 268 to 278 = 452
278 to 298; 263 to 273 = 603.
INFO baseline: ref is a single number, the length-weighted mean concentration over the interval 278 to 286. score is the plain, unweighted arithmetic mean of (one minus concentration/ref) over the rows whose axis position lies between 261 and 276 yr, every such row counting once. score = -0.12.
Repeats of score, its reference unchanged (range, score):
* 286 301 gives 0.40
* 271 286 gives -0.06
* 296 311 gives 0.21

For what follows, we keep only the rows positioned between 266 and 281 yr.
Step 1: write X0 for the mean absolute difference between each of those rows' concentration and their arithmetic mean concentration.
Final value 6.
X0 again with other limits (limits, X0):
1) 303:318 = 16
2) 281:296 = 48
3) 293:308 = 78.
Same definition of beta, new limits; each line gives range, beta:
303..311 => 33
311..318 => 2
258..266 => 7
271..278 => 7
